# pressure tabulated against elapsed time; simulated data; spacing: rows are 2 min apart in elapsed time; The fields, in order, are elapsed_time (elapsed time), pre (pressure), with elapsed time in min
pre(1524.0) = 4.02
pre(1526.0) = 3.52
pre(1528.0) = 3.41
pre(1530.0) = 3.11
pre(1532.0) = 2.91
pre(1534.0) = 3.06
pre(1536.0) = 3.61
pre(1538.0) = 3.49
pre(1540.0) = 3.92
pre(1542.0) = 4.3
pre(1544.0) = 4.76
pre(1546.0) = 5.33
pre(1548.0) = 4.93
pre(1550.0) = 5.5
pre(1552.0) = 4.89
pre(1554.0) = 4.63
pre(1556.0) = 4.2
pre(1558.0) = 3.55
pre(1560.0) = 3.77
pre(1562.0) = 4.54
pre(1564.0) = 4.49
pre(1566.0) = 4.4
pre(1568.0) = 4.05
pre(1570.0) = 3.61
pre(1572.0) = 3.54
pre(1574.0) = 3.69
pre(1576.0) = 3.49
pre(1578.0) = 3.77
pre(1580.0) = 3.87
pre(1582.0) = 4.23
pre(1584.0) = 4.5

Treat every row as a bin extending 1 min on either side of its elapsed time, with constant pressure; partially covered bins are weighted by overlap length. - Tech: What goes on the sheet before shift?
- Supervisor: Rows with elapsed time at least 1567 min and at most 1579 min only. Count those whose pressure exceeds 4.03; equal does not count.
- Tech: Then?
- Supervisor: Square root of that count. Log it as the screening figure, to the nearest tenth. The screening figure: 1.0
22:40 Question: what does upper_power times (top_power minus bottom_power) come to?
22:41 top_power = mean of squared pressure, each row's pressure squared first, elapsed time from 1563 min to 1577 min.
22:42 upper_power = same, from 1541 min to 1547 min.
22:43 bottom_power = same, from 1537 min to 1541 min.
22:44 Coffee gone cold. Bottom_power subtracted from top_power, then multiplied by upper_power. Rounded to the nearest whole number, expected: 36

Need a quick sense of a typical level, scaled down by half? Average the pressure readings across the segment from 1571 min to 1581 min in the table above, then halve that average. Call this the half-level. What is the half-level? 1.8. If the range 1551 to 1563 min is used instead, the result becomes 2.1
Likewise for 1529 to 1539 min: 1.6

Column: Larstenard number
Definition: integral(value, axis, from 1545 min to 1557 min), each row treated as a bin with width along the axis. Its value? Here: 59.0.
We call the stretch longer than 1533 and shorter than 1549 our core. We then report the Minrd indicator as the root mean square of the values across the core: 4.2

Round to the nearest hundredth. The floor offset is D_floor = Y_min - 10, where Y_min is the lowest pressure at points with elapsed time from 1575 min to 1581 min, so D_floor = -6.51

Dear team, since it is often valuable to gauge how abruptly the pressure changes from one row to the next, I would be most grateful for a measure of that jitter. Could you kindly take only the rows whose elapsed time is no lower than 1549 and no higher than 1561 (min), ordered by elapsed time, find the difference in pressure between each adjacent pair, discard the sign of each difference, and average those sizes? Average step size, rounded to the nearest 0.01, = 0.43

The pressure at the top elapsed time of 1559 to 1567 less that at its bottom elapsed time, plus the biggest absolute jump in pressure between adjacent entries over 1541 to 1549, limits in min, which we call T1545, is 1.2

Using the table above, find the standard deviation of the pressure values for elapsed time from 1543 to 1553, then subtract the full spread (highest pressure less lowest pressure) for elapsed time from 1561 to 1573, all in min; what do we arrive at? -0.7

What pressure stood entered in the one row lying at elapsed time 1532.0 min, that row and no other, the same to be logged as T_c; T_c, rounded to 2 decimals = 2.91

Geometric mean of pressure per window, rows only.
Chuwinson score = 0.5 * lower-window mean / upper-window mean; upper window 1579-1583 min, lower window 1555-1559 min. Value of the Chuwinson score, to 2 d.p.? 0.48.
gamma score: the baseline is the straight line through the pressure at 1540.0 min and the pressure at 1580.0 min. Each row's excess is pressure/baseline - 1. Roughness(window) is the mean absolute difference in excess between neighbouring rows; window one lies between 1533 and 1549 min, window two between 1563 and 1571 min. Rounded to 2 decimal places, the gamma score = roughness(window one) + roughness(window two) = 0.18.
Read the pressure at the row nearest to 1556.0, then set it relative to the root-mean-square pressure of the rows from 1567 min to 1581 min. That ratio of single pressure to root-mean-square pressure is 1.13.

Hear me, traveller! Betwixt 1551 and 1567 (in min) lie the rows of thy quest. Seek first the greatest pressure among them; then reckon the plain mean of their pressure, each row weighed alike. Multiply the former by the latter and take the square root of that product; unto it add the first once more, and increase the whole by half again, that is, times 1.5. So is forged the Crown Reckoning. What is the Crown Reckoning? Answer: 14.2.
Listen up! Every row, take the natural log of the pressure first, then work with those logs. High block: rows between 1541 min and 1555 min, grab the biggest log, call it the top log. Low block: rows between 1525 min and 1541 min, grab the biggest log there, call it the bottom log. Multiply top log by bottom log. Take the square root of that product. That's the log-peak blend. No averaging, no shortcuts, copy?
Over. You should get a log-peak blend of 1.53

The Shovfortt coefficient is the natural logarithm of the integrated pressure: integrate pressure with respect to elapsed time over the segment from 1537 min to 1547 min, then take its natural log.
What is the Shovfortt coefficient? 3.8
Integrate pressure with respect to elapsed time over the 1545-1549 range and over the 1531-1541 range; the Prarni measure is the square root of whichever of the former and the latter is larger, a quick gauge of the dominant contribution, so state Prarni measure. 5.8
